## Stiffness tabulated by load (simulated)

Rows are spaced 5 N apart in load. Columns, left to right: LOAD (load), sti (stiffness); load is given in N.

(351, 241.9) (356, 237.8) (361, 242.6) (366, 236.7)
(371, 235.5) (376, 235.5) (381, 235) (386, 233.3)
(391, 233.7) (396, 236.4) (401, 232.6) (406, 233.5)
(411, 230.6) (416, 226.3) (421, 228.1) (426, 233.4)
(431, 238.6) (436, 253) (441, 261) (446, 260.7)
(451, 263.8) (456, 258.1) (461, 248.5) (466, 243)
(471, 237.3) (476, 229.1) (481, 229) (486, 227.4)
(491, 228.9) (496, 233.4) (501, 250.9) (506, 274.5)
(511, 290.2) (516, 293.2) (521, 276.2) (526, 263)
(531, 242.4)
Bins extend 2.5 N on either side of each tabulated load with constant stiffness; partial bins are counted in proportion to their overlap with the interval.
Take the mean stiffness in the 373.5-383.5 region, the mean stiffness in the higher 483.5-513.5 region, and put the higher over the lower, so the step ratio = 1.07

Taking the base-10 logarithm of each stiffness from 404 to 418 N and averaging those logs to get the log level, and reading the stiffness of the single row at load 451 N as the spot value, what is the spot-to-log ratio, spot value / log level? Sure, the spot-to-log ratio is 112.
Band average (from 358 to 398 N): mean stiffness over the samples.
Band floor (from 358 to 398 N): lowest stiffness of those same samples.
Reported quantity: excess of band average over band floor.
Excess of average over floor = 3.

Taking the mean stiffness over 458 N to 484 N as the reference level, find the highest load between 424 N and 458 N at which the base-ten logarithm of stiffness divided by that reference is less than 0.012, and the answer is 431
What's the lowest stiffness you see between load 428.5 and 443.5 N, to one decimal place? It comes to 238.6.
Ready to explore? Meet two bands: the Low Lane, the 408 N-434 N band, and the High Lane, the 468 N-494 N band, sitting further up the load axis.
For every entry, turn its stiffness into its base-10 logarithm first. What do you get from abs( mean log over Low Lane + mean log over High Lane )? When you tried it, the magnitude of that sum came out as 4.73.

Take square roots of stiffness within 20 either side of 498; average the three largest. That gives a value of 16.9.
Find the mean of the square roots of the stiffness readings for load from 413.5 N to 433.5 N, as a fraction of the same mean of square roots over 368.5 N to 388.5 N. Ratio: 0.99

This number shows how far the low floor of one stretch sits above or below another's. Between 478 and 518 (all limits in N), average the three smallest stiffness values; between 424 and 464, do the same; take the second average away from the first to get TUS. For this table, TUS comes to -12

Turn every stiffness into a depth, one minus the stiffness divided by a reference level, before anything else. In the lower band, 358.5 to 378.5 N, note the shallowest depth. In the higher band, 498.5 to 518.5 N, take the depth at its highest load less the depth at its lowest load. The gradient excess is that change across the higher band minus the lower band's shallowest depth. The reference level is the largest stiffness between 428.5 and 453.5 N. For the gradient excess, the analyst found -0.24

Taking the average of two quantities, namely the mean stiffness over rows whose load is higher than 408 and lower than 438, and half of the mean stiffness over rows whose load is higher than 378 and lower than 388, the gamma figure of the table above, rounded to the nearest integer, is 176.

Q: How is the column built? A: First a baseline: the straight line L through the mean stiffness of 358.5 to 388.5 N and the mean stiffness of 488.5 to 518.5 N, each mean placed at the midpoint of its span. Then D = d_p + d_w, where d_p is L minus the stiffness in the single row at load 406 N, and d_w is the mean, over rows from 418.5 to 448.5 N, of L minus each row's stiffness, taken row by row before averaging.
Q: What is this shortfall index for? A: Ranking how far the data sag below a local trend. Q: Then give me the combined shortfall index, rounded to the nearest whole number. 12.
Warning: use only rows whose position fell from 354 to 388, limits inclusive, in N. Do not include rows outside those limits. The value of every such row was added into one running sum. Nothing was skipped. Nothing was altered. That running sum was 1656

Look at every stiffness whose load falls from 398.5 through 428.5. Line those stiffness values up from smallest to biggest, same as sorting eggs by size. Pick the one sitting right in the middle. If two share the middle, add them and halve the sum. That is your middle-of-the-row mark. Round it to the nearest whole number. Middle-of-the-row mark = 232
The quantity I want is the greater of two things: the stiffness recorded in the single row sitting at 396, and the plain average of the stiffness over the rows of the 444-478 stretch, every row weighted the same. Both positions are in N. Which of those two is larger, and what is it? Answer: 249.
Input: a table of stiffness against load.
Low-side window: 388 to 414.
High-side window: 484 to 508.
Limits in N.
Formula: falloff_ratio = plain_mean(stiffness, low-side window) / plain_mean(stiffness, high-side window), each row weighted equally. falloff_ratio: 0.96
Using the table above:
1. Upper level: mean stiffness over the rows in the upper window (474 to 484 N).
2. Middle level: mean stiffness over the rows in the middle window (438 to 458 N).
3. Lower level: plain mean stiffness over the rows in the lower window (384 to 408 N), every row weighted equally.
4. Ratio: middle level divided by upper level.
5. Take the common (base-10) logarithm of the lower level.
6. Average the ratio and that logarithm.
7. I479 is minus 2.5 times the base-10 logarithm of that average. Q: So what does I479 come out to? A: -0.610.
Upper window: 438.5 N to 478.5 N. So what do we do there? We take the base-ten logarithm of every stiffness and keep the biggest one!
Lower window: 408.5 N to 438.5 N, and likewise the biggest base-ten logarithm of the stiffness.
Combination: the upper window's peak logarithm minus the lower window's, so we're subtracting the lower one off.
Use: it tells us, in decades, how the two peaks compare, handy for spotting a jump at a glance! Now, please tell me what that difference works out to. 0.018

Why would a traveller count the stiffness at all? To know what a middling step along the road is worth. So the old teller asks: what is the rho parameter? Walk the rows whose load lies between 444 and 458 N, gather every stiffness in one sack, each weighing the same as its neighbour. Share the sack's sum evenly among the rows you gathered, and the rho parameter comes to 261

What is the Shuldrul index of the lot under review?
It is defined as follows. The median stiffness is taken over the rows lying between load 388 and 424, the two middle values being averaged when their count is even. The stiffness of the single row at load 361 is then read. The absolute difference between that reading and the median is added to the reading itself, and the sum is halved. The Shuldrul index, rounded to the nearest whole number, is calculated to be 126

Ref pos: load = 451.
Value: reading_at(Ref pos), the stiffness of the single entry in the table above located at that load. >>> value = 263.8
